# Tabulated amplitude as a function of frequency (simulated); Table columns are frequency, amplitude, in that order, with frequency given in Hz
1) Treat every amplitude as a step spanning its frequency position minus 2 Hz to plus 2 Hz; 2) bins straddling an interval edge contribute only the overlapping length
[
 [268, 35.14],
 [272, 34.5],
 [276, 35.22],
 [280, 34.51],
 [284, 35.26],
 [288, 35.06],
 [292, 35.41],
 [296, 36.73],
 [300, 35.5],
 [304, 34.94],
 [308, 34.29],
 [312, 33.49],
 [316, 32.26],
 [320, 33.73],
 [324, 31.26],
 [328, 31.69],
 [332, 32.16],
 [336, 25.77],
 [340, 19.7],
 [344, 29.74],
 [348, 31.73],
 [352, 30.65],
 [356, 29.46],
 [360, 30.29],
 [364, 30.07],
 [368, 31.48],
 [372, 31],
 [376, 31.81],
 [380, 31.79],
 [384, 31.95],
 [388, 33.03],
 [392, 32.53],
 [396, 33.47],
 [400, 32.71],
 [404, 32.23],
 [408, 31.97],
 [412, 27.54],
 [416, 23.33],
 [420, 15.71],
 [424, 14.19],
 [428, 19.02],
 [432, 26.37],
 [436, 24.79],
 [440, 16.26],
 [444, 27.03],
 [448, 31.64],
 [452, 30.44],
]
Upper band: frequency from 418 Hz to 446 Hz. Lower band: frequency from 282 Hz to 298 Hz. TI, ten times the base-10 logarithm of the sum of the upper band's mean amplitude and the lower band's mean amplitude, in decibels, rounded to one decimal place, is 17.5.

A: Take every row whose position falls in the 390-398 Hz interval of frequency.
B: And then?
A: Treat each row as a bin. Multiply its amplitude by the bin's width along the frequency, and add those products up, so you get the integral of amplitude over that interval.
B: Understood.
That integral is 264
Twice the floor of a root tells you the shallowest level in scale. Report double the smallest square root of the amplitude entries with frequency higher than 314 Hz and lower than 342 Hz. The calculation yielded 8.9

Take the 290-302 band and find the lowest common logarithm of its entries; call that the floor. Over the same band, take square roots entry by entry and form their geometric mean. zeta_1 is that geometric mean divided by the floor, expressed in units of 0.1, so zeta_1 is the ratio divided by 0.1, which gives 38.7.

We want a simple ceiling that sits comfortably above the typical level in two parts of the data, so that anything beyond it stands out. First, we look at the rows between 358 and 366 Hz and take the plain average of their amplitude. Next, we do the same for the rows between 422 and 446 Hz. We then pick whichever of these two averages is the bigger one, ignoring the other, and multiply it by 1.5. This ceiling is 45.3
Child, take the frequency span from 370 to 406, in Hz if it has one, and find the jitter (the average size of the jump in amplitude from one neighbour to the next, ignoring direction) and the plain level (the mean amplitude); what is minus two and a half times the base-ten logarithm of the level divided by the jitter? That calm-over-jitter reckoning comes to -4.3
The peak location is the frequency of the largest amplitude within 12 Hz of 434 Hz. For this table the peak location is 444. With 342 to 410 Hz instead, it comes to 396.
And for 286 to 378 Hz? 296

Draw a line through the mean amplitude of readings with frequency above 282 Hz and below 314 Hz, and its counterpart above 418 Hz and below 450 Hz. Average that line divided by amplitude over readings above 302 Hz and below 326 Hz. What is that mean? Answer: 1.01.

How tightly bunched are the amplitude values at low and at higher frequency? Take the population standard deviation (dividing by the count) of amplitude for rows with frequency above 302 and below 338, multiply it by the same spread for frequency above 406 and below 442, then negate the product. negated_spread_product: -15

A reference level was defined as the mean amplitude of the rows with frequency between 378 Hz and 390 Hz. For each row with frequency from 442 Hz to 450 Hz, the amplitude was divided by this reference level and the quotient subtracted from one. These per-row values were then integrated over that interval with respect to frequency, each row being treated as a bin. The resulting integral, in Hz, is 0.72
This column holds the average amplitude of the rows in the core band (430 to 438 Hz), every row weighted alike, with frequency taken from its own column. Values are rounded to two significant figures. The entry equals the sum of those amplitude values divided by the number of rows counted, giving 26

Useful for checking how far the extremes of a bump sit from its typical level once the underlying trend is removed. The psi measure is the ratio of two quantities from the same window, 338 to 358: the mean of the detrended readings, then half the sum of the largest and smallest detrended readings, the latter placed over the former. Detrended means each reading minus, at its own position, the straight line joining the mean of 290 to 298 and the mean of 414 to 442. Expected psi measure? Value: 3.29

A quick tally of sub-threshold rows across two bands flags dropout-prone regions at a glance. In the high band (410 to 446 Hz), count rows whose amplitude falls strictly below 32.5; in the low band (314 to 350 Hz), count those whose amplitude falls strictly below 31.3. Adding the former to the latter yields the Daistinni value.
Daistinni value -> 13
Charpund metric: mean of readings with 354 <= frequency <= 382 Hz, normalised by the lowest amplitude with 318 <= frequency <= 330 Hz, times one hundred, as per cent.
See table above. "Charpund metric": 99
